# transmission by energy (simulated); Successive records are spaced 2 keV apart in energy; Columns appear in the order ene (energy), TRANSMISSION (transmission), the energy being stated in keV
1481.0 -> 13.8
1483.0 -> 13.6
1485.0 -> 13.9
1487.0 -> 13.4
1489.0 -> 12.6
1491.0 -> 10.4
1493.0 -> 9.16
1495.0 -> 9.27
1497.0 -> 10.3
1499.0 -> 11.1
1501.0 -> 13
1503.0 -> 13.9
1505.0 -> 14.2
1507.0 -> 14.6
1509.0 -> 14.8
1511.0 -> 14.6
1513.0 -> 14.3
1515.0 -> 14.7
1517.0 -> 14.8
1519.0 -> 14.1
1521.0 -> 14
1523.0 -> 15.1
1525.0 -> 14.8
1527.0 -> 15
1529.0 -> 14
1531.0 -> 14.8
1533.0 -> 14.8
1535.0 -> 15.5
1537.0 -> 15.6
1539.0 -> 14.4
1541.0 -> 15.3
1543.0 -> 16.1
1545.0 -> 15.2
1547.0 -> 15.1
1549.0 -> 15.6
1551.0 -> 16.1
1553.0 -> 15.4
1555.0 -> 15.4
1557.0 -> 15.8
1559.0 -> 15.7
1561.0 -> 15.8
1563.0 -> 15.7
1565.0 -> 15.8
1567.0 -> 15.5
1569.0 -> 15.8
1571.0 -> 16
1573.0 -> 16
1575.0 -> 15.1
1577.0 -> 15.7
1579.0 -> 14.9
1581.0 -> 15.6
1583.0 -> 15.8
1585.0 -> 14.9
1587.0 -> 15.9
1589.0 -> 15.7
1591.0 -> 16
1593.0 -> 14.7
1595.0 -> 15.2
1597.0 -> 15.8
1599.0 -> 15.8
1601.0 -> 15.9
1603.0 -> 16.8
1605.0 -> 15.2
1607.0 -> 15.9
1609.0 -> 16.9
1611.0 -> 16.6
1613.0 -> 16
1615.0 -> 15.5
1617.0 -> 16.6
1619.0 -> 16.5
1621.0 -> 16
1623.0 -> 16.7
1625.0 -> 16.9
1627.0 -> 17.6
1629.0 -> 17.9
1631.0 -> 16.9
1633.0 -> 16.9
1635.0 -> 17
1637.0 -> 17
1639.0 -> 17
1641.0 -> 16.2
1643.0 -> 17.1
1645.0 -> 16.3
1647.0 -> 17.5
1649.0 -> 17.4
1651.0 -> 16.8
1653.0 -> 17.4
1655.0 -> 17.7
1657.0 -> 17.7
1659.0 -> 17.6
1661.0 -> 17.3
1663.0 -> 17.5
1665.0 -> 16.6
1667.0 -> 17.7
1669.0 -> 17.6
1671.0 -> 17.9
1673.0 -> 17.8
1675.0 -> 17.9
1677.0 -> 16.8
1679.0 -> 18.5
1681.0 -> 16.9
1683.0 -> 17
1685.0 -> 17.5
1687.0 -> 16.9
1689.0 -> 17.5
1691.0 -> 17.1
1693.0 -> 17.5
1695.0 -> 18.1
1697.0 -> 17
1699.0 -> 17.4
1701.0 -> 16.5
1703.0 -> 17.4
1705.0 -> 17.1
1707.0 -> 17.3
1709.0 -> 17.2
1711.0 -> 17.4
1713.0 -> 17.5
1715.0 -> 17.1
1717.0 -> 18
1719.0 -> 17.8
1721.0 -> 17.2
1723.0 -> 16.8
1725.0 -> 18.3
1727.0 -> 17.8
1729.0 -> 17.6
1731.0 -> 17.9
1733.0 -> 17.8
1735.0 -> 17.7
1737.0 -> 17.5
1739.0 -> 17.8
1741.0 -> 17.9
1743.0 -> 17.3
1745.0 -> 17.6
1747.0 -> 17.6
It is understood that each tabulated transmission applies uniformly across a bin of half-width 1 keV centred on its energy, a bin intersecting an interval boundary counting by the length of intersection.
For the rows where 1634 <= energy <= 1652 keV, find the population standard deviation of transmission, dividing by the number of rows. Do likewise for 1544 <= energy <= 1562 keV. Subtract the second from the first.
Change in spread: 0.11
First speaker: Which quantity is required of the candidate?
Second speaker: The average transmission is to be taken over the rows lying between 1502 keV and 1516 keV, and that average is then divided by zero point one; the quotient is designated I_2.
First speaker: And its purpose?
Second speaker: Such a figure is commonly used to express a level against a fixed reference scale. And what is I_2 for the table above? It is 144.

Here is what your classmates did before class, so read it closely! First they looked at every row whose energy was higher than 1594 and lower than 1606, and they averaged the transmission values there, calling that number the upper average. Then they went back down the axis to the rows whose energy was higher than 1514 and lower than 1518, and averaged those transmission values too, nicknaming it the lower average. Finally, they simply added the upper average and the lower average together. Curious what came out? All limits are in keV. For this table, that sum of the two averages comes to 30.5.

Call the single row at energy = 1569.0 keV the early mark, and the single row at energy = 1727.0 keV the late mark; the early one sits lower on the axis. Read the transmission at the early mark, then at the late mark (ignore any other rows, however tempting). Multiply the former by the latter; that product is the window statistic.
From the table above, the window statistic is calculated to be 281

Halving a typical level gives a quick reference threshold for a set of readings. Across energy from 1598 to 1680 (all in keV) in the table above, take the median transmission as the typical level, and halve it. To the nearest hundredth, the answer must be 8.45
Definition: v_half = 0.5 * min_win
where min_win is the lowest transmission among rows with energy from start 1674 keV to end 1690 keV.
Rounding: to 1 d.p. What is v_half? 8.4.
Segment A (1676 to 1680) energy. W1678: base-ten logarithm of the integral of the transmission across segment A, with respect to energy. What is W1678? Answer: 1.85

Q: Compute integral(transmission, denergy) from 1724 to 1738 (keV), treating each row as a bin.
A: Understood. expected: 249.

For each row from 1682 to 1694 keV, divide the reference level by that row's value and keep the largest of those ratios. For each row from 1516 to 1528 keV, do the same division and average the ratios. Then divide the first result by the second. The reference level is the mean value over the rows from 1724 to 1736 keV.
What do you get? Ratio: 0.87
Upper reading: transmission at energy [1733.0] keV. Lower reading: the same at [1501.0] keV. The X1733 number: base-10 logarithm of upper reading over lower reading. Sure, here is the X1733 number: 0.14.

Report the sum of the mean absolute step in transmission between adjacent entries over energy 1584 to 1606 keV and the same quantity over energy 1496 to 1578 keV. 1.13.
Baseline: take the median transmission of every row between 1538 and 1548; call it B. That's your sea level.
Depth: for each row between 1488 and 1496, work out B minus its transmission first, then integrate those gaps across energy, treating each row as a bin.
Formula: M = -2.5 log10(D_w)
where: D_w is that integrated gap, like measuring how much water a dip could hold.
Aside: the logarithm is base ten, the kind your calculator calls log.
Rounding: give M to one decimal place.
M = -4.0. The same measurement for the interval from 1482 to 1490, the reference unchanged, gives -2.9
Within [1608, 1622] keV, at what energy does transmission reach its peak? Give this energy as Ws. 1609.0 keV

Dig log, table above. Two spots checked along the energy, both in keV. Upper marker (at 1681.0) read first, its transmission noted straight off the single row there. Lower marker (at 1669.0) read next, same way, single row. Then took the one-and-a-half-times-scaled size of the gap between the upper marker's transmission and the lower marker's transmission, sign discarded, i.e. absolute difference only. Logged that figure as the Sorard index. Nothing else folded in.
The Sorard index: 1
